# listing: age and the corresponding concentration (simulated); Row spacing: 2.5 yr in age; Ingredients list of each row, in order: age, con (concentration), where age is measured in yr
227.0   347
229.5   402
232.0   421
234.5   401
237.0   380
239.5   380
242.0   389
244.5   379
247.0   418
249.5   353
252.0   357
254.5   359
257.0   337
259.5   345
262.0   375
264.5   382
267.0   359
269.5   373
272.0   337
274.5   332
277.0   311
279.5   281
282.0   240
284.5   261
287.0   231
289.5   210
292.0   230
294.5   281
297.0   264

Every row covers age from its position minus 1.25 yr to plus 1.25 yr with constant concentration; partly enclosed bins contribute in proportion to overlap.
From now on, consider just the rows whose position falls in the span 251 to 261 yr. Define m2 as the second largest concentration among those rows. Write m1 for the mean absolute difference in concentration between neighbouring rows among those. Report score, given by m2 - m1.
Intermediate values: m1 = 11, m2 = 357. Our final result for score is 346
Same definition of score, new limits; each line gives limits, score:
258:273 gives 353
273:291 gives 284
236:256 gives 371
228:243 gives 388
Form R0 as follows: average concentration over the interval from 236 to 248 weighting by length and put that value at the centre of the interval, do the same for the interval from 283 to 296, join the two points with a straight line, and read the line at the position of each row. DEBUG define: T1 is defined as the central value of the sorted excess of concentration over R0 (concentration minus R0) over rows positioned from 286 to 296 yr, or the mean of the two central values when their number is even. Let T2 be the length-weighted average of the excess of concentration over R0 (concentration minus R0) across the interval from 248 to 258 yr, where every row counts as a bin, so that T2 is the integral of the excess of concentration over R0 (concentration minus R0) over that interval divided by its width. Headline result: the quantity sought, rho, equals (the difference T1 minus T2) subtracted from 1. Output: 12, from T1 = -12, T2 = -1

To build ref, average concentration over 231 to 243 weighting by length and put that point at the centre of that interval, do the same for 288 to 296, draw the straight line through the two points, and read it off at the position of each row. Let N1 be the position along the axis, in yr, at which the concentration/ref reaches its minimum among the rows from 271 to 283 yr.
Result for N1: 282.0 yr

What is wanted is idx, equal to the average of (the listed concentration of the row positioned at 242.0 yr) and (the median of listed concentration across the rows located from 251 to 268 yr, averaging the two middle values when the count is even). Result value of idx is 374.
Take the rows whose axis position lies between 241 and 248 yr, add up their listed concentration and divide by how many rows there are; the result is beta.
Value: 395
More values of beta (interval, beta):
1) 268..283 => 312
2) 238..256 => 376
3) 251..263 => 355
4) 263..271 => 371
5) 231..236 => 411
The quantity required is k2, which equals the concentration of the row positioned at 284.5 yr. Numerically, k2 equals 261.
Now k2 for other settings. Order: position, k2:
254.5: 359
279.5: 281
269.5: 373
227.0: 347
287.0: 231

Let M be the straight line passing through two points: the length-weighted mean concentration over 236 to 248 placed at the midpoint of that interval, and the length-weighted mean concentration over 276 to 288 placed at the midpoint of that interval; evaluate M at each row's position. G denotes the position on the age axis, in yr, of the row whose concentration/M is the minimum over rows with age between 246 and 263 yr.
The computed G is 249.5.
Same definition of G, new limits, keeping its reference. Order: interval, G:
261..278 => 277.0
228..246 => 237.0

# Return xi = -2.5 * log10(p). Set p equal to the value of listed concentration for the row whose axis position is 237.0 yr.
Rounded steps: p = 380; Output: -6.45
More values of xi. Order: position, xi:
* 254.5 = -6.39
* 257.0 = -6.32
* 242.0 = -6.47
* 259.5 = -6.34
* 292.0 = -5.90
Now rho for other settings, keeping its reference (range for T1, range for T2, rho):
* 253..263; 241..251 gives -1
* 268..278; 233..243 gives -53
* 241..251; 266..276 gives 51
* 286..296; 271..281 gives 42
